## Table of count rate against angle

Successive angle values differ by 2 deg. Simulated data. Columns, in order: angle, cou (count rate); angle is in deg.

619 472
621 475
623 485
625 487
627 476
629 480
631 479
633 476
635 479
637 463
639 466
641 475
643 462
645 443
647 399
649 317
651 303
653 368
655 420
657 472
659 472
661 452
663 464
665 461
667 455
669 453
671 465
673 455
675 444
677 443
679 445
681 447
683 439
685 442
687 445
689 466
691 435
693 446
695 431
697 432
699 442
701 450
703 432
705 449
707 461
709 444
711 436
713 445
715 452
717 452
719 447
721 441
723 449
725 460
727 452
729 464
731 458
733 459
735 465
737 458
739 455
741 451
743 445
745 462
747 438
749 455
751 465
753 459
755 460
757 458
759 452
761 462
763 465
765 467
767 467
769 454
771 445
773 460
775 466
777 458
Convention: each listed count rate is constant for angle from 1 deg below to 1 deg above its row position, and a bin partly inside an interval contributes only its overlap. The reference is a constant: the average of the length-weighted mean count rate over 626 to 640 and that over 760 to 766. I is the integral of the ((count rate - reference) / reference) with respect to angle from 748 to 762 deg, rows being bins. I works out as -0.3 deg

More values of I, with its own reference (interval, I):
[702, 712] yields -0.5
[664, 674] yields -0.2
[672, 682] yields -0.5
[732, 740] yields -0.2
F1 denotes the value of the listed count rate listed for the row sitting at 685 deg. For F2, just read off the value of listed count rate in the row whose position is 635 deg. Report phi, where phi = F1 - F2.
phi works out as -37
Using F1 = 442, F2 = 479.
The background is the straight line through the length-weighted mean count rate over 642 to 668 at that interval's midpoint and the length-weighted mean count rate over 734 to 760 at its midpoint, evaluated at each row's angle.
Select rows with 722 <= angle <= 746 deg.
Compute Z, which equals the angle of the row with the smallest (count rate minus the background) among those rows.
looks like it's 743 deg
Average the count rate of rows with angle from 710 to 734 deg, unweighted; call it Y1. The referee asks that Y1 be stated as 451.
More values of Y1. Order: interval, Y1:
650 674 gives 437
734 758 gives 456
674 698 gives 443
